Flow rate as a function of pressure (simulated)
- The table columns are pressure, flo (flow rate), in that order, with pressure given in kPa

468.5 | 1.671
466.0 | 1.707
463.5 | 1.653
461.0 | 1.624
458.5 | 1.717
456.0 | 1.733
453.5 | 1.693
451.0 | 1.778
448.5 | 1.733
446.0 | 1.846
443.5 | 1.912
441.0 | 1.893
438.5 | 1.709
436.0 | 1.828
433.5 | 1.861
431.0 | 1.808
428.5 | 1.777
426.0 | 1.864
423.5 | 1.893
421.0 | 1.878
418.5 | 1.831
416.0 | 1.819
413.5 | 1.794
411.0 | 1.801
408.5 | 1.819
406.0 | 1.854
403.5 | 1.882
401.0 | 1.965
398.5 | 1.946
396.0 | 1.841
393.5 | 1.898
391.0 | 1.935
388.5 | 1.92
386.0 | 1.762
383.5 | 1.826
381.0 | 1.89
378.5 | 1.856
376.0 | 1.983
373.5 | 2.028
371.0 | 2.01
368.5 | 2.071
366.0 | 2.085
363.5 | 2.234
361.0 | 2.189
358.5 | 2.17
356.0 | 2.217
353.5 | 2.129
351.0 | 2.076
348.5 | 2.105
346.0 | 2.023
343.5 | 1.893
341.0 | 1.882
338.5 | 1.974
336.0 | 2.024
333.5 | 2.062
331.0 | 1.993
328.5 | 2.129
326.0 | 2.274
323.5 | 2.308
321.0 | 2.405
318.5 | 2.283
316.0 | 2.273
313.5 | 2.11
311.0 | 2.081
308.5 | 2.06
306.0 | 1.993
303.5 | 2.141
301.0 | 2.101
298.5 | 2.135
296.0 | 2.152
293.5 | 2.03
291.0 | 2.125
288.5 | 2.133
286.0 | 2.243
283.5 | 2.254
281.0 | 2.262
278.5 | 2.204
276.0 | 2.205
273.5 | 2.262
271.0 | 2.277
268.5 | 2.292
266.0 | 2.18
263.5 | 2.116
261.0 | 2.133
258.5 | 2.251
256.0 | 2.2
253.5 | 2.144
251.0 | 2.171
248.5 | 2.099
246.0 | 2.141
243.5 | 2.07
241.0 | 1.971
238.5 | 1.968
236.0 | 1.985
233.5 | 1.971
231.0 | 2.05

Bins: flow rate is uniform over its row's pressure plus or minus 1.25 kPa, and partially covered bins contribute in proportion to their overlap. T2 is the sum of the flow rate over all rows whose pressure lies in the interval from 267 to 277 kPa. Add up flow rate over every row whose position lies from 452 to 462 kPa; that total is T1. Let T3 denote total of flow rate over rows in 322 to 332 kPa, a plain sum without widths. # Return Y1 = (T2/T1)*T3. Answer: 11.6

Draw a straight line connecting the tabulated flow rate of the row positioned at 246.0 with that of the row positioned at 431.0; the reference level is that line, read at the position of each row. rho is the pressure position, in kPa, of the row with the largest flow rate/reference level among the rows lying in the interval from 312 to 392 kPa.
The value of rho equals 321.0 kPa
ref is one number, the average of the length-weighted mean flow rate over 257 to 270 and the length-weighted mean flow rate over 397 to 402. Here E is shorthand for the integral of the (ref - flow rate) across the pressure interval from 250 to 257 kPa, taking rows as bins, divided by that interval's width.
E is -0.10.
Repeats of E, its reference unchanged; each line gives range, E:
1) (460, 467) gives 0.41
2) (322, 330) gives -0.16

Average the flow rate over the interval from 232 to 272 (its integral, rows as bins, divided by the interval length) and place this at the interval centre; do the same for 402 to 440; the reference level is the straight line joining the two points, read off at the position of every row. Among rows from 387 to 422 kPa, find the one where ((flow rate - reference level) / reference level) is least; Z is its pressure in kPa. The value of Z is 413.5 kPa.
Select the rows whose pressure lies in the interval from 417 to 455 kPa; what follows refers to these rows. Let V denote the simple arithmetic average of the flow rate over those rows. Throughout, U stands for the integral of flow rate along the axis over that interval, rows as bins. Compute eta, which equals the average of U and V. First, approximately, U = 69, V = 1.82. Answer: 35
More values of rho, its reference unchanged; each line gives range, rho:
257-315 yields 268.5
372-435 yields 373.5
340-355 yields 353.5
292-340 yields 321.0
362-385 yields 363.5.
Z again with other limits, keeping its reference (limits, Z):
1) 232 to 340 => 233.5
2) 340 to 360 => 341.0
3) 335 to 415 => 386.0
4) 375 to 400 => 386.0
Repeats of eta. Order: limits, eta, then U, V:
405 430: 24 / 46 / 1.83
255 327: 80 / 158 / 2.19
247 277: 34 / 66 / 2.19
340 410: 70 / 139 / 1.98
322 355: 35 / 68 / 2.07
